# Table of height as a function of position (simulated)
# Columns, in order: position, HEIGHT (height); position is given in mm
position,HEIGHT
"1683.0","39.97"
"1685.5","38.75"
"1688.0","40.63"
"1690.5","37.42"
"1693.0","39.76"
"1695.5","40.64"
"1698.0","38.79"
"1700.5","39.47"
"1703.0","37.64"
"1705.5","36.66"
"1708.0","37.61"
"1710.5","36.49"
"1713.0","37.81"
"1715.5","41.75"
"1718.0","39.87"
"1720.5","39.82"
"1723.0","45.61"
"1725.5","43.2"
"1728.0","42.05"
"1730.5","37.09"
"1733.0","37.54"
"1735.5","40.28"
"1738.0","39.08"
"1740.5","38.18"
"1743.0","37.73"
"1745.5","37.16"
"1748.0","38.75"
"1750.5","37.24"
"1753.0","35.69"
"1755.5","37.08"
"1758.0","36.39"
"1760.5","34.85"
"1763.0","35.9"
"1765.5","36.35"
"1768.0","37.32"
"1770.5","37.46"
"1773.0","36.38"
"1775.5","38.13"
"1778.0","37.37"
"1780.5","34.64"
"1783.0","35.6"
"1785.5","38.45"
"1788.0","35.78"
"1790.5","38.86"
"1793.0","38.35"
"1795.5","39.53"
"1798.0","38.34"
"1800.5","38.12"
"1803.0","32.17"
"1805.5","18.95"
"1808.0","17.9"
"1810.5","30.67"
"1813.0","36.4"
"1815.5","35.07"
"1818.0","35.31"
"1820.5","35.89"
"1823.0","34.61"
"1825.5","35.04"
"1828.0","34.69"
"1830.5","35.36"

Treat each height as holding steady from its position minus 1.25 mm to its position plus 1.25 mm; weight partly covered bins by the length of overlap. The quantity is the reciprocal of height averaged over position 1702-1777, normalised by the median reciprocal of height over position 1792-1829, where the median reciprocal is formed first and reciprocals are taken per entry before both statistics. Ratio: 0.920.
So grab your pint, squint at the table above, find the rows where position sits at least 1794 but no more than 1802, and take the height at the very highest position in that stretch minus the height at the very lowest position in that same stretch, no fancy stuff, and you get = -1.4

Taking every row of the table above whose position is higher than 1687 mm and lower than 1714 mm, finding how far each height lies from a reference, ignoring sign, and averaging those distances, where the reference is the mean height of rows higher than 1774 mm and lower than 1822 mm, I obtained 3.9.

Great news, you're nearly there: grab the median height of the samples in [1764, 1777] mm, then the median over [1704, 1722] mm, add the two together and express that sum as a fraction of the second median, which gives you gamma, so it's 1.987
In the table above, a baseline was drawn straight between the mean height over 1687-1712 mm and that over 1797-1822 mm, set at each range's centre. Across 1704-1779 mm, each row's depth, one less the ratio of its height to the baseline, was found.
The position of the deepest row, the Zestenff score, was 1705.5 mm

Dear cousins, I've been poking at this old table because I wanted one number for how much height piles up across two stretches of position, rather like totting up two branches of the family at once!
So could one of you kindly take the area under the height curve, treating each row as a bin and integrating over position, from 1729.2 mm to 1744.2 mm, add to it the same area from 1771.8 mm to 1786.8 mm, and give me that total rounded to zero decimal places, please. 1126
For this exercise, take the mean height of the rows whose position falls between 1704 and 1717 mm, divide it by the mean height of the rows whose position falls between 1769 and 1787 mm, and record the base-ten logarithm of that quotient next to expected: 0.014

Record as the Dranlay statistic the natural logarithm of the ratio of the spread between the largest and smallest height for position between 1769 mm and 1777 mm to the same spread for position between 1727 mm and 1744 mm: -1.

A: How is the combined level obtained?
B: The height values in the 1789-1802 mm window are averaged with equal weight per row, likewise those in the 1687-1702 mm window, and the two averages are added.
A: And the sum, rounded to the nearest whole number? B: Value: 78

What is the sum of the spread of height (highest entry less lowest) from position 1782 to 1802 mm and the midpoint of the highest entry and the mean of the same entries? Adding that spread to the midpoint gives 42.6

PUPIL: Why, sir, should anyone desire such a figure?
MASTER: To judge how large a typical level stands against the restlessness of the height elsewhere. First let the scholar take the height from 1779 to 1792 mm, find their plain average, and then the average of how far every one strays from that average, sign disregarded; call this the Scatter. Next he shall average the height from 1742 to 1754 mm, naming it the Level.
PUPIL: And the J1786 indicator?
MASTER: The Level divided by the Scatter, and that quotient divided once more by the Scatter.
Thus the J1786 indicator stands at 15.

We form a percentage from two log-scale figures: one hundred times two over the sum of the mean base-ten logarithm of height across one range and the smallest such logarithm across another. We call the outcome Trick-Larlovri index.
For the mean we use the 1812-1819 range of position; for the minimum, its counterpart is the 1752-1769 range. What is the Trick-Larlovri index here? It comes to 64.7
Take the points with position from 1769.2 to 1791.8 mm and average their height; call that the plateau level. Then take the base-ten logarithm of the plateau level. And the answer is 1.568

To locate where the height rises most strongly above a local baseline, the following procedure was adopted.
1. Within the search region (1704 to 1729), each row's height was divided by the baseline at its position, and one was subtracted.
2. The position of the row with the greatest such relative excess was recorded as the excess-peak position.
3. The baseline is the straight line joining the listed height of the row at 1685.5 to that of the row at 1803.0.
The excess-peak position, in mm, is 1723.0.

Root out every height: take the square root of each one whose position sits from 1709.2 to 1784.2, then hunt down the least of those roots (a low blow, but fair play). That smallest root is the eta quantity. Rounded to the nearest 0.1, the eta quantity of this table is 5.9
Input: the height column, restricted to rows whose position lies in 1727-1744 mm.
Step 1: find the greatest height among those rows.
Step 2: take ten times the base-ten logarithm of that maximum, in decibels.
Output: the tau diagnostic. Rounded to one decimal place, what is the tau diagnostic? 16.2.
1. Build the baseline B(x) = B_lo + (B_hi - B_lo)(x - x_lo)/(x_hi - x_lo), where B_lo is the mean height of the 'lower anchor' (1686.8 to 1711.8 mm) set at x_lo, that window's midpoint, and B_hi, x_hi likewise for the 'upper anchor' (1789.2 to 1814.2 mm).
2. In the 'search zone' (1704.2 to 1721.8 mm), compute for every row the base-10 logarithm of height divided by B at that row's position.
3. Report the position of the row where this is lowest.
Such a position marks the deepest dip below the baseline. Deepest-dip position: 1705.5 mm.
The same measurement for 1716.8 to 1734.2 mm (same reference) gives 1730.5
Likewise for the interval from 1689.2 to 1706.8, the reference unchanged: 1690.5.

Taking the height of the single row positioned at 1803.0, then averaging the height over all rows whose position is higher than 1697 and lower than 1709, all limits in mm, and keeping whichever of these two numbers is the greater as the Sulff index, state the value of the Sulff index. 38.0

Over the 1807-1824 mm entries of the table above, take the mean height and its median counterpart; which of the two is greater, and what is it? 35.1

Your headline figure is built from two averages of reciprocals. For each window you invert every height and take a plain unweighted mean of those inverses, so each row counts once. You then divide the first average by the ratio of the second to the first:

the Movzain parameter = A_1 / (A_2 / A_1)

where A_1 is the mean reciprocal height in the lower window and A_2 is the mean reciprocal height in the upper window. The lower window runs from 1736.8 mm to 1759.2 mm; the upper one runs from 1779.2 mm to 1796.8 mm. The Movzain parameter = 0.0265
